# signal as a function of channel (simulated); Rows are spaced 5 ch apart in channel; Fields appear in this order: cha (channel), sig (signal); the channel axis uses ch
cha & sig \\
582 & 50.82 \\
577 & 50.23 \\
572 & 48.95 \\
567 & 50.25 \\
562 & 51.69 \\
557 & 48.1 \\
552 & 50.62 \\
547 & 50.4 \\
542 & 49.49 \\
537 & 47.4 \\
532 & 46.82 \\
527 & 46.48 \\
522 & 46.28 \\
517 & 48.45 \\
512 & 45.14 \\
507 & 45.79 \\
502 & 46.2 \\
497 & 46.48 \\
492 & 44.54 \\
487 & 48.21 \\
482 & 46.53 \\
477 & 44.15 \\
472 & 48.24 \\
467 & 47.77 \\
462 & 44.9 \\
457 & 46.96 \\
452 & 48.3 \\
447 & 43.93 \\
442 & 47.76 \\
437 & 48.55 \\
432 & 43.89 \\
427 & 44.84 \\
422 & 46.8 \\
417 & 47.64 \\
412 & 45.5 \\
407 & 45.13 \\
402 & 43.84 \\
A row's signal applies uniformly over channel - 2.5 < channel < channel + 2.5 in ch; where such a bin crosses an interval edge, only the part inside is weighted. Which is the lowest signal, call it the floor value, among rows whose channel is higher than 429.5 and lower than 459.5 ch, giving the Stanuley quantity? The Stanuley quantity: 43.89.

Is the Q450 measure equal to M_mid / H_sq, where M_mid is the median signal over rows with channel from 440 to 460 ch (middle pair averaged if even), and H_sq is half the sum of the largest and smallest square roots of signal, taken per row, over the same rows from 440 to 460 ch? 6.98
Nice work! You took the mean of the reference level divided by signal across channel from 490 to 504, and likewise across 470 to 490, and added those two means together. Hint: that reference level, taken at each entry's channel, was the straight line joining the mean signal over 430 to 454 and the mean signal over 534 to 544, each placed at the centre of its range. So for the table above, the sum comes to 2.05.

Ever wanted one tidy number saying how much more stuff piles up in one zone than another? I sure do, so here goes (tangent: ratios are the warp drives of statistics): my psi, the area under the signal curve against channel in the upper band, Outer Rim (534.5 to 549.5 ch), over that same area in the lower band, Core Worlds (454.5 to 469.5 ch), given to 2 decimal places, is 1.05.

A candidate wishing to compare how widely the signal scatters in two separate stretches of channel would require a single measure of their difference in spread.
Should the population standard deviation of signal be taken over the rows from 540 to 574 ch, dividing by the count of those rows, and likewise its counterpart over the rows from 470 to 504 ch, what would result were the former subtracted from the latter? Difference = 0.4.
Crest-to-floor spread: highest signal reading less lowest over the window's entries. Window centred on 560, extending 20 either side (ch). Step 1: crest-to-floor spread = 3.6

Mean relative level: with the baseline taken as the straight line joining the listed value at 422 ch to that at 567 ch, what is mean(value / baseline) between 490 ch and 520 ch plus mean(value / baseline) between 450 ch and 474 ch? 1.93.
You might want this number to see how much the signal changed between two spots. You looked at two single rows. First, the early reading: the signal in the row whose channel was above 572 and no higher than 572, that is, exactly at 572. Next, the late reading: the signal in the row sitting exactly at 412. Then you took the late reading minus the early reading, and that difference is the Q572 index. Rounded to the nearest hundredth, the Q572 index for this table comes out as -3.45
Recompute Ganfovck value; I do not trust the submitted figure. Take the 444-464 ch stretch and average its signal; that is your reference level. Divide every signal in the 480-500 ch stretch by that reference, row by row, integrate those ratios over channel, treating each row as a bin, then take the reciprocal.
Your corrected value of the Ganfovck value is 0.0496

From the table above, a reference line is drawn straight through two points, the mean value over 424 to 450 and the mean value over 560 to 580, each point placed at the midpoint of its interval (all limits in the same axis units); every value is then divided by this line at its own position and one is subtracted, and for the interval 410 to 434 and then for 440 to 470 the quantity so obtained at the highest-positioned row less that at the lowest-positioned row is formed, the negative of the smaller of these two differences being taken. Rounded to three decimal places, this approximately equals 0.050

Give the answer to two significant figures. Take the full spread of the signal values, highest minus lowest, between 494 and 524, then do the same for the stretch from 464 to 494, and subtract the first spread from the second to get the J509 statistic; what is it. 0.78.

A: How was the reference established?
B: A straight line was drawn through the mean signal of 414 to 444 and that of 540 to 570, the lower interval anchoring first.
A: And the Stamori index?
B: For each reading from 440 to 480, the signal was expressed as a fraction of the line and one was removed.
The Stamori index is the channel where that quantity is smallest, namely 477 ch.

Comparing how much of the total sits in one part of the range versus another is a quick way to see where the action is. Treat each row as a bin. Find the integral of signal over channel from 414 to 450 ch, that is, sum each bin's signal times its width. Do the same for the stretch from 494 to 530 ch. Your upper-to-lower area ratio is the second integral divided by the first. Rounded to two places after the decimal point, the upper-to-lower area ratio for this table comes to 1.00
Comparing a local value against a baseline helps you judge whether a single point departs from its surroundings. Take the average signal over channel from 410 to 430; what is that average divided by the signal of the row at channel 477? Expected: 1.05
